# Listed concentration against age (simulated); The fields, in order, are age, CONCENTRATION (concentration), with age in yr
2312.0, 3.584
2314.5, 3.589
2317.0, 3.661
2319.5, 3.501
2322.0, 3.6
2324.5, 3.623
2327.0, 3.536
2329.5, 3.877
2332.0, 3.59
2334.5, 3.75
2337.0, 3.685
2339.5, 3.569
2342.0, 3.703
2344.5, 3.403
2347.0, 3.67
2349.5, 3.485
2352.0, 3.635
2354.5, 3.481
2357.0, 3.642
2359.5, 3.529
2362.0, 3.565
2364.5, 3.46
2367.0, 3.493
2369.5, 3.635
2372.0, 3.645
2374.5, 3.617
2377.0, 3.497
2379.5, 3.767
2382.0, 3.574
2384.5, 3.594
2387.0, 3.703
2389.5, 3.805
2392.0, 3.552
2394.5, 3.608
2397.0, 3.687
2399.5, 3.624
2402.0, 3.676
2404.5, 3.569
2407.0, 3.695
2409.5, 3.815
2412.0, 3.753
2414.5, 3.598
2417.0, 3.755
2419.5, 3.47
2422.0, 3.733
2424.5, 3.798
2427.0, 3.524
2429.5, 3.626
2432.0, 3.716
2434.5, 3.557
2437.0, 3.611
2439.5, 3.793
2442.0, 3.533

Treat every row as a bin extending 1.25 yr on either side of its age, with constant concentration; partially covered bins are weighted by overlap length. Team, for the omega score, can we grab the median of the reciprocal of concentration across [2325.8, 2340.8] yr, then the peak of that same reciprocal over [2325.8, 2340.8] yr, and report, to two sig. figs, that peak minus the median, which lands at 0.0078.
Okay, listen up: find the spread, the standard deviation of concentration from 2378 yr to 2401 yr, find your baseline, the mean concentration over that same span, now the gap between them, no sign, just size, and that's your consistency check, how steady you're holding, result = 3.57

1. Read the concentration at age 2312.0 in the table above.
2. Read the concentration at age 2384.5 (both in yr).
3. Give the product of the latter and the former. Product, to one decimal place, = 12.9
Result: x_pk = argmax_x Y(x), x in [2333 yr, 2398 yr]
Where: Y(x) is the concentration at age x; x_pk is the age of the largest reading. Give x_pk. 2389.5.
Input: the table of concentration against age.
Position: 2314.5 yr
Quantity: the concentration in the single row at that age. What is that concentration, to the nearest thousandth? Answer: 3.589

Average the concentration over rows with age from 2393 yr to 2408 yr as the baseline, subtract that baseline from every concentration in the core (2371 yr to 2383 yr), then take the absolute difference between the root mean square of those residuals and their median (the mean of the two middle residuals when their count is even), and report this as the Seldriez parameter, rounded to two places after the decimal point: 0.12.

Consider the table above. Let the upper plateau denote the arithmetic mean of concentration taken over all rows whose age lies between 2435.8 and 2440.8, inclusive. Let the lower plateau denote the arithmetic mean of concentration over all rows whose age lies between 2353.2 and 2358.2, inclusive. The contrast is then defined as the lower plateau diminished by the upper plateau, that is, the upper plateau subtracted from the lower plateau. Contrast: -0.14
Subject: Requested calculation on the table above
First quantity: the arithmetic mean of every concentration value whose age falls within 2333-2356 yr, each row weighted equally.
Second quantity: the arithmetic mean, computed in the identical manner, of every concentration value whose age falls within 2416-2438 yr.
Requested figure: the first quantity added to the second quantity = 7.24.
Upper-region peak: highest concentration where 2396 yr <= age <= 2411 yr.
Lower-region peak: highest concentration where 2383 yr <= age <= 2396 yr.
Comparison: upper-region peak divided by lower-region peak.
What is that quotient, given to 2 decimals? 1.00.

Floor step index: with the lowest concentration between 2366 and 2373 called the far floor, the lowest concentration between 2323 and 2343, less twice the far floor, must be -3.45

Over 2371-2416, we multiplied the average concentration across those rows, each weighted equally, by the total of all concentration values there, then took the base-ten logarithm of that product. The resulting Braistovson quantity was 2.38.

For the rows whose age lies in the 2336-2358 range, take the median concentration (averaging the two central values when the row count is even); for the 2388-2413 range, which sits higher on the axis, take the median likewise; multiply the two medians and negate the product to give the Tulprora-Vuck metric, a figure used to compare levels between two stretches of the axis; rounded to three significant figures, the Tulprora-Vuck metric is -13.4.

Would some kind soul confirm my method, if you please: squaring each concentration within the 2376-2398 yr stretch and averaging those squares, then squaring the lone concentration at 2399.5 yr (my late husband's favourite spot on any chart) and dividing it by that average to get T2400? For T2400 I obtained 0.99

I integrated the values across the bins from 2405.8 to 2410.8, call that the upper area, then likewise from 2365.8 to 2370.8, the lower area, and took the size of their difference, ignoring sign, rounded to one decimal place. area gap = 1.0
